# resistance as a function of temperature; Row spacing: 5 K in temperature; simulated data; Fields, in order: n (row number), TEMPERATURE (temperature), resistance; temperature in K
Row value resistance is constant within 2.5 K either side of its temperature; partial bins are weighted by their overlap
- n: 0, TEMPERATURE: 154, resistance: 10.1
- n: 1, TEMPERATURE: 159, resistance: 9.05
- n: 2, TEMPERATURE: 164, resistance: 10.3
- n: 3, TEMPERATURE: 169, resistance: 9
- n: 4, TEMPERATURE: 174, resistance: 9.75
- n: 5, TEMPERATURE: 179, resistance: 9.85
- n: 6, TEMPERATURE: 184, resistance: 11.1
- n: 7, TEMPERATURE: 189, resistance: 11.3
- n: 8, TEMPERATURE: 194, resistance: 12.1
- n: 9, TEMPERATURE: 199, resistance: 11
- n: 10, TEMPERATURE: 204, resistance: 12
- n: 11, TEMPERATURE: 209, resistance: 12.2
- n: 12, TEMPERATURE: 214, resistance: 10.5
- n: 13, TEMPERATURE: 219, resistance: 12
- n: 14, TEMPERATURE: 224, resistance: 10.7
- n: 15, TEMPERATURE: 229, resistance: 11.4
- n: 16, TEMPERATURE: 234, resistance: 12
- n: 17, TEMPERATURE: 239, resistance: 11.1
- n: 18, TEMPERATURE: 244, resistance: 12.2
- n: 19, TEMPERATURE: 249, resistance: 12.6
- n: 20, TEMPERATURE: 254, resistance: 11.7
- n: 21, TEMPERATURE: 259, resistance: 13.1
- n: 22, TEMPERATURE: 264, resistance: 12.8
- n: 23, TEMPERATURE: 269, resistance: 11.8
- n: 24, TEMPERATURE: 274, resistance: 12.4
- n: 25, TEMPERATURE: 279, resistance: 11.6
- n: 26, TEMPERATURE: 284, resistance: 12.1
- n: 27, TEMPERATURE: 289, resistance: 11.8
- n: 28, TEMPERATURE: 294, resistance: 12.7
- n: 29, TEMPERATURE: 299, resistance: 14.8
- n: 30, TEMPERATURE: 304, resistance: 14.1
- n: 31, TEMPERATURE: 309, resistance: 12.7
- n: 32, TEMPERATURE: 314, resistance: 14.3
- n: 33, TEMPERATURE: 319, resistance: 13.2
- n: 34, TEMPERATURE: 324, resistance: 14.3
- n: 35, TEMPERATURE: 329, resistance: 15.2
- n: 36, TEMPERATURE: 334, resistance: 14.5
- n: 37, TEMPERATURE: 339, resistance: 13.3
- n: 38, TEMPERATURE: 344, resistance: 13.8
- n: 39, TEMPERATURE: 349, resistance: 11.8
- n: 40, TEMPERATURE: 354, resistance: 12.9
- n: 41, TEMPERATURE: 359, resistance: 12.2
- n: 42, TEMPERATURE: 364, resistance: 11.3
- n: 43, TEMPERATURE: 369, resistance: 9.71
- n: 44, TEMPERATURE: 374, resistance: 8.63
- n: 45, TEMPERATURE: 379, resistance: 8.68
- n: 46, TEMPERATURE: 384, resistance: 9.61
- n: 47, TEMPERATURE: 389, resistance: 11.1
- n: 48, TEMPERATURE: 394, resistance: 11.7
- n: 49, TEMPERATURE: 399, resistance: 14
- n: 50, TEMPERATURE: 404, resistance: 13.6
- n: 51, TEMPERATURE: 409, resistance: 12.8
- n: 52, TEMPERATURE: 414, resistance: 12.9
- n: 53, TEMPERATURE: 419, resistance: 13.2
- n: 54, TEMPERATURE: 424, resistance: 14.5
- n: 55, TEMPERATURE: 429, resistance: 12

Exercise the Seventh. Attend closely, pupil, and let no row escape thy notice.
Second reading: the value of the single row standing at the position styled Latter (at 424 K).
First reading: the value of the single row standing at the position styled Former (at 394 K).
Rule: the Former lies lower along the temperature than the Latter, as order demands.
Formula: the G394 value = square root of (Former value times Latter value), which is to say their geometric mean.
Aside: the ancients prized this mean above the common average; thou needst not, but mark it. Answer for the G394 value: 13.0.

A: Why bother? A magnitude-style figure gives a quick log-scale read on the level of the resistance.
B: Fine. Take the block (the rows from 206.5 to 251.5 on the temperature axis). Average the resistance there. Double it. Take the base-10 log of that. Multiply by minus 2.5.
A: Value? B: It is -3.42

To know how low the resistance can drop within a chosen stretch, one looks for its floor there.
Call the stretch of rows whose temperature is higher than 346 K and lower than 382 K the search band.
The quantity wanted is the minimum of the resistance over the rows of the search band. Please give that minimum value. 8.63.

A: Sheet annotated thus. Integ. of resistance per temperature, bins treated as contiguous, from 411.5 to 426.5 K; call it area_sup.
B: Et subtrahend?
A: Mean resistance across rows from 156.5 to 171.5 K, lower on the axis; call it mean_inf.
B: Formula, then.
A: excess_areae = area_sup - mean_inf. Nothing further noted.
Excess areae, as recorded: 194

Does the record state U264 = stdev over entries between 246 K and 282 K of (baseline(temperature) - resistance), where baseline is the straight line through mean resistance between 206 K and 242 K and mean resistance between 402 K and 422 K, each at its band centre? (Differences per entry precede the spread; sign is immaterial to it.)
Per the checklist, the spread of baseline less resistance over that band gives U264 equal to 0.6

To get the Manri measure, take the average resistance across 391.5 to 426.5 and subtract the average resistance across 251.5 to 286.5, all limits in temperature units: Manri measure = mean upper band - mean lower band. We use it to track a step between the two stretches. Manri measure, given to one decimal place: 1.0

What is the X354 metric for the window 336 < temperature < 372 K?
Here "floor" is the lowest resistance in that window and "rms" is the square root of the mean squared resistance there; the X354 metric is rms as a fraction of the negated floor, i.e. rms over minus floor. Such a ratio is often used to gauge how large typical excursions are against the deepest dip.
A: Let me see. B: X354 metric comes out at -1.26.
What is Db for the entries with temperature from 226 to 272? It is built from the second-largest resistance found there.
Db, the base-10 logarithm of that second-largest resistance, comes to 1.11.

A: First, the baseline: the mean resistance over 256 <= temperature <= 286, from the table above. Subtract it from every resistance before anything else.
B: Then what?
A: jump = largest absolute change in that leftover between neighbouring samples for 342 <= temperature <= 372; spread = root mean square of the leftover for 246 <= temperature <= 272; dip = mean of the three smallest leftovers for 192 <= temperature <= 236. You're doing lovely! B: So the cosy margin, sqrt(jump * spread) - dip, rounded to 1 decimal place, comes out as 2.6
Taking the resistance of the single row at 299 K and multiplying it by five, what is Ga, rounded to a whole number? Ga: 74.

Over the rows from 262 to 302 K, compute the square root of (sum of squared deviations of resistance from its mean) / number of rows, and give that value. 1.0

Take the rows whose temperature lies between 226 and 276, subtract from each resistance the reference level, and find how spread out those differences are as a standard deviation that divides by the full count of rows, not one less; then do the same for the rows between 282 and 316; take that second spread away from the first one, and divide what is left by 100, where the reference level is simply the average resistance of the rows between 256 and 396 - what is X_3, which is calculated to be -0.005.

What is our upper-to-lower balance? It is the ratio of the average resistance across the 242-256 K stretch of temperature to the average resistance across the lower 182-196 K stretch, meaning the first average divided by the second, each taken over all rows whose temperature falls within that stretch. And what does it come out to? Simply 1.06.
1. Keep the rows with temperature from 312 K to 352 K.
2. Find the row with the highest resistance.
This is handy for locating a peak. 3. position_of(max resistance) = 329 K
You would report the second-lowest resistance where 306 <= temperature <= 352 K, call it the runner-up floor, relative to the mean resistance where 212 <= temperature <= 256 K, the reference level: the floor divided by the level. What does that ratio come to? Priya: 1.10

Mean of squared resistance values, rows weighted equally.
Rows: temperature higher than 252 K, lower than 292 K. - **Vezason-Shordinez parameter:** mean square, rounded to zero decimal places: 148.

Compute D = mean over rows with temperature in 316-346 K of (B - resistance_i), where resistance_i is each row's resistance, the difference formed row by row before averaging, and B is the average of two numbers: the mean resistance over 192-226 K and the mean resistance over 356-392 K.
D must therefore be -3.2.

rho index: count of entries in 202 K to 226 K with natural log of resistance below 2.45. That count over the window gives 2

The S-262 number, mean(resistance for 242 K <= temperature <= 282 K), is 12.3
